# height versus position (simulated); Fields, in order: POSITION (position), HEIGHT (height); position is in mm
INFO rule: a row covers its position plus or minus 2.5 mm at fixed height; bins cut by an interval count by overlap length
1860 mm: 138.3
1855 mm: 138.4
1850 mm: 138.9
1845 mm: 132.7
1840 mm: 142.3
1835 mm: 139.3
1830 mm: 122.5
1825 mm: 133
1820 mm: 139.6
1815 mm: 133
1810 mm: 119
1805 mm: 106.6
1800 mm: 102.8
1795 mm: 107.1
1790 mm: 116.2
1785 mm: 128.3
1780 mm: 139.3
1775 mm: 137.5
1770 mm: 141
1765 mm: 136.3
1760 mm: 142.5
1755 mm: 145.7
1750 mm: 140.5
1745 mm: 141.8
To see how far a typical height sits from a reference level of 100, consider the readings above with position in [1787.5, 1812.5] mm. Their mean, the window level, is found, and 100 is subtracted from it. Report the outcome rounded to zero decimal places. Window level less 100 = 10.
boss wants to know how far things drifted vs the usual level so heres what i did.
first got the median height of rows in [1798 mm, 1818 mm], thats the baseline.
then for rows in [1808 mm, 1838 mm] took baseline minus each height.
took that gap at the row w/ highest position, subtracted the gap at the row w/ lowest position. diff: -20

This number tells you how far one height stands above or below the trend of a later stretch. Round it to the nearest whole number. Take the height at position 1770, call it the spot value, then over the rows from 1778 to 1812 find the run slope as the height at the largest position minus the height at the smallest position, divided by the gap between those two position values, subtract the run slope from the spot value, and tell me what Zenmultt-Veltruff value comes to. 142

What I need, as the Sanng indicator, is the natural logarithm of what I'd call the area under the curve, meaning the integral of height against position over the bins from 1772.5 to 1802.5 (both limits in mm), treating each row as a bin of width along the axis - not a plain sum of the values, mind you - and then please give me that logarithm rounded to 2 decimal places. 8.20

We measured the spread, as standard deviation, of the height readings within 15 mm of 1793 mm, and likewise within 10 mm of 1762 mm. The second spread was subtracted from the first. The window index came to 10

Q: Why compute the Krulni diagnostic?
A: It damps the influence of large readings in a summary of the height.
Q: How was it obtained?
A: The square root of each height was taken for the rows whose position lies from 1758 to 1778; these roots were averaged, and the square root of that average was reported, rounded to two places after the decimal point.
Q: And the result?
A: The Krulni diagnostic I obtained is 3.44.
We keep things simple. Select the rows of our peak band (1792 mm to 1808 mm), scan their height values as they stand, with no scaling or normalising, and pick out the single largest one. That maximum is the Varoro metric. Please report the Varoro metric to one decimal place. 107.1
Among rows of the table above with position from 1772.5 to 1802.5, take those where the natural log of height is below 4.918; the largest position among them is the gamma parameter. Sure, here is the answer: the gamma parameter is 1800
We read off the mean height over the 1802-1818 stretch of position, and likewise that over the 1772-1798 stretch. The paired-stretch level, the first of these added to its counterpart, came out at 245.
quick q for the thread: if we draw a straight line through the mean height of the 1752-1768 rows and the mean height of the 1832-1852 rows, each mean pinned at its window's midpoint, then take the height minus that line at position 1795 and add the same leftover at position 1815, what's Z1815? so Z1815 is -39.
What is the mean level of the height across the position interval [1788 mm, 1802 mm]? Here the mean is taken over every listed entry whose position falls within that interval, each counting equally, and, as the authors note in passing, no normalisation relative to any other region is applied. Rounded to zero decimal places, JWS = 109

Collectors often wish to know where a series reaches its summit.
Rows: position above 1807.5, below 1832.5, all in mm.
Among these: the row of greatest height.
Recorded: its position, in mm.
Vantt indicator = 1820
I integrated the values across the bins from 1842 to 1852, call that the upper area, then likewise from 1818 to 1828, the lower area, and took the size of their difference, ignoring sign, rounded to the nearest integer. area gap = 5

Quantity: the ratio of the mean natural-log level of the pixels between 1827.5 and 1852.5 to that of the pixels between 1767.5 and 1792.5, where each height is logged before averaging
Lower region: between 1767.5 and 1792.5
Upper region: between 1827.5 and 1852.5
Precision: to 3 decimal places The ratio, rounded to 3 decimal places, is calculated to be 1.004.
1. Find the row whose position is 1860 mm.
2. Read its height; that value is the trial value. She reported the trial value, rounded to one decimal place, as 138.3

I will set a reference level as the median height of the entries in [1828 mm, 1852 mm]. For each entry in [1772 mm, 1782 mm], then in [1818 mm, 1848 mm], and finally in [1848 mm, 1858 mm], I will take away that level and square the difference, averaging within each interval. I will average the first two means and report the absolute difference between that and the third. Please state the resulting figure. 30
